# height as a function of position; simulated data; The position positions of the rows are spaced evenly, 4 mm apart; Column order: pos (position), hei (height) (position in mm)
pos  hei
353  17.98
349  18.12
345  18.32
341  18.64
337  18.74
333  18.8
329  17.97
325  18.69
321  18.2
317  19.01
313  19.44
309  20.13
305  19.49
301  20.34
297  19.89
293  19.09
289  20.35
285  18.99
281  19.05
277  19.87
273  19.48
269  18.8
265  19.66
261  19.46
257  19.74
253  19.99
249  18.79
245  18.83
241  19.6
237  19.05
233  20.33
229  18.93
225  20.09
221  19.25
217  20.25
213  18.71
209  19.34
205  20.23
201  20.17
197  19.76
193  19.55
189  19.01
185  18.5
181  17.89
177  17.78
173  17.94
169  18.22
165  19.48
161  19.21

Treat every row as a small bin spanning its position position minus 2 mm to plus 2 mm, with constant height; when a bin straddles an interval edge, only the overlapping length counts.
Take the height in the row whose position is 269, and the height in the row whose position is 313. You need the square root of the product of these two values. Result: 19.1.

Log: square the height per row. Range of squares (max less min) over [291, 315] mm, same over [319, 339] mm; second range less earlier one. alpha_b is -19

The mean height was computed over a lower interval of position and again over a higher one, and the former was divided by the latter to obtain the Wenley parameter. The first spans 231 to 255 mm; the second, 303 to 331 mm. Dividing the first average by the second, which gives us 1.02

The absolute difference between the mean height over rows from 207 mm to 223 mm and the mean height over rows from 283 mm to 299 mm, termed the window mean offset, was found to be 0.19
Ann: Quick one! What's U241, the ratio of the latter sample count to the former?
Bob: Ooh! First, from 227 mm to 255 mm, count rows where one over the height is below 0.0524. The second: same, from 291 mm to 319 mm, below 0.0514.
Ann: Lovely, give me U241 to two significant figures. 1.3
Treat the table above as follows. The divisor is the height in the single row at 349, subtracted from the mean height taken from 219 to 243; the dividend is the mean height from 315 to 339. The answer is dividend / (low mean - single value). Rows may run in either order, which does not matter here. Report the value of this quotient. 13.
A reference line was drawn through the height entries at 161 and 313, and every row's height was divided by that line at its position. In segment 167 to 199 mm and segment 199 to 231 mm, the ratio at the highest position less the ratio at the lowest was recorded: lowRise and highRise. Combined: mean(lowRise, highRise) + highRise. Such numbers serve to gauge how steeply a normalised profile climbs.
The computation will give -0.06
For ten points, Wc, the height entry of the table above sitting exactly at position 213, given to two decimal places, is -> 18.71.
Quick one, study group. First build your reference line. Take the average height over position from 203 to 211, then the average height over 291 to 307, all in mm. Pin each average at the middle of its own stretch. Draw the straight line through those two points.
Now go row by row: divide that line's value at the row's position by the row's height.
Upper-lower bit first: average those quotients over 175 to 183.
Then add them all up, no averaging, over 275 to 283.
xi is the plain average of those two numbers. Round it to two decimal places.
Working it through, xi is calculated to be 1.57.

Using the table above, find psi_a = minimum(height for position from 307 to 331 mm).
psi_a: 17.97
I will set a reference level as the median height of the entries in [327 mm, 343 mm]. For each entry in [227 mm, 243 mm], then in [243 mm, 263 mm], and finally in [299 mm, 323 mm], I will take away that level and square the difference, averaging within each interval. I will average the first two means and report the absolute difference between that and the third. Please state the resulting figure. 0.25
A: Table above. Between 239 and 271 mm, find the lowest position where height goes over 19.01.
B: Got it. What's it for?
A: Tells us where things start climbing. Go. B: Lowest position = 241 mm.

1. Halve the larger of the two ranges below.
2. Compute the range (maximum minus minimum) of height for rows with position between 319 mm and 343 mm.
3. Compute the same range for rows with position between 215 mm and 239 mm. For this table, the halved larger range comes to 0.70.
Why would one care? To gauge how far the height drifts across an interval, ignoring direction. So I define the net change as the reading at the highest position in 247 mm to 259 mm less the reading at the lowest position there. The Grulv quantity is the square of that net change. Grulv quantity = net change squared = 0.9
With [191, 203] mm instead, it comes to 0.4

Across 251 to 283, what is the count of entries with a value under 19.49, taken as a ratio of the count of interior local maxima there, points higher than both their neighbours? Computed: 2.0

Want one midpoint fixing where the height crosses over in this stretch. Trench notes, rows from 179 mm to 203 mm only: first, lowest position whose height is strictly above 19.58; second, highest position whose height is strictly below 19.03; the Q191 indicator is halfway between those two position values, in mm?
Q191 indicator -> 193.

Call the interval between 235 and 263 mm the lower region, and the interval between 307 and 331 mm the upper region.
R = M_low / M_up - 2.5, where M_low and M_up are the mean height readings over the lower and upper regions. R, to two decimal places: -1.48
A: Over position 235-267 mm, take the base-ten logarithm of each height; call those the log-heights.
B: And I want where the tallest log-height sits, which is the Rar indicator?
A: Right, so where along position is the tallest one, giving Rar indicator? 253 mm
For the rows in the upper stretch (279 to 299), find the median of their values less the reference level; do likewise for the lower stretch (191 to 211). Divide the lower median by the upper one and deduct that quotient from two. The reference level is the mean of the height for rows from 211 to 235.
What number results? 2.3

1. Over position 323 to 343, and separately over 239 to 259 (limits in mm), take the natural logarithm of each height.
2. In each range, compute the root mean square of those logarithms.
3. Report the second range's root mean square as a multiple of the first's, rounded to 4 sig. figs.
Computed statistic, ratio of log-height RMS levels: 1.015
